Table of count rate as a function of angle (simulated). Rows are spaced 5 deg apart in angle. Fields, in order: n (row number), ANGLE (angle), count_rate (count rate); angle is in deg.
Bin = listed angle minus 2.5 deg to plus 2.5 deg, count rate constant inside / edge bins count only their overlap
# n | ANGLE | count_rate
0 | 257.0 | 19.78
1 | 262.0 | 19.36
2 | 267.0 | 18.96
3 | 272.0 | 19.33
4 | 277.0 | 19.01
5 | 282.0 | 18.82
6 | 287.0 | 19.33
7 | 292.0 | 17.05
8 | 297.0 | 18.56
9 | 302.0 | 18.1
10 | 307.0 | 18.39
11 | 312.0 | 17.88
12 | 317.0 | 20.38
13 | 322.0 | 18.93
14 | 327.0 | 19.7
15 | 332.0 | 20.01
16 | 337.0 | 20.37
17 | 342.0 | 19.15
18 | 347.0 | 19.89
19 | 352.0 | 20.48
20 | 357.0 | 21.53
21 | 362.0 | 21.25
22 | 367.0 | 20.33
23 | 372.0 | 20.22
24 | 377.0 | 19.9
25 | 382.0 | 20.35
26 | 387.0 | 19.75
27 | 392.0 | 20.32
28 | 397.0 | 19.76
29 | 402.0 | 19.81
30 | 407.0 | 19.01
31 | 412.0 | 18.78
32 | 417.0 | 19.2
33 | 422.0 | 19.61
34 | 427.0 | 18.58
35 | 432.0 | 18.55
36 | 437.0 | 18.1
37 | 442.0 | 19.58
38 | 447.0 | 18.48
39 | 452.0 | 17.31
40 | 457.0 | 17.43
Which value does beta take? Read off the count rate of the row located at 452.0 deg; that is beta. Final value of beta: 17.31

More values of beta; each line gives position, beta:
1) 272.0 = 19.33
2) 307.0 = 18.39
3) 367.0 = 20.33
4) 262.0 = 19.36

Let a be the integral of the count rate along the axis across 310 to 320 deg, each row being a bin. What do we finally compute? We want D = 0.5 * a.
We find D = 96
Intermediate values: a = 192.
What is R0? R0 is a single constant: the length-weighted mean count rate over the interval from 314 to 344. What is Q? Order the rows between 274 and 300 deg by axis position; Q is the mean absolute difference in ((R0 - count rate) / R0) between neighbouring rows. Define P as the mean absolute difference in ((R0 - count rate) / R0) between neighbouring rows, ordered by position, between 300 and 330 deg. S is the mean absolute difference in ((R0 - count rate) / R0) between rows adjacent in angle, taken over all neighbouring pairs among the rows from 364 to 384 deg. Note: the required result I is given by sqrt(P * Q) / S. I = 3.8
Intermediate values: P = 0.056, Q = 0.057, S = 0.015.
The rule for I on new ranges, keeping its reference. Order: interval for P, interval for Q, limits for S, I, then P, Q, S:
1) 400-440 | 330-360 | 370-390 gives 1.4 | 0.024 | 0.040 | 0.023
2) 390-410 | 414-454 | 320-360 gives 0.9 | 0.024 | 0.041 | 0.036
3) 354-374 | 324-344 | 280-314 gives 0.6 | 0.022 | 0.032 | 0.047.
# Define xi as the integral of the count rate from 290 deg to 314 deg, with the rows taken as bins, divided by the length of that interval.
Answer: 18.0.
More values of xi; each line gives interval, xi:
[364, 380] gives 20.2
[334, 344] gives 19.8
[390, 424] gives 19.5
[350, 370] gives 20.9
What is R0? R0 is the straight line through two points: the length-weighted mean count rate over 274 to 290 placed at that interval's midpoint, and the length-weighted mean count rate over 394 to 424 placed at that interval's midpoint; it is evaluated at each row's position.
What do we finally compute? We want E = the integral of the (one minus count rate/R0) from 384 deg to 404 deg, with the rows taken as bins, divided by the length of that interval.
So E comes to -0.03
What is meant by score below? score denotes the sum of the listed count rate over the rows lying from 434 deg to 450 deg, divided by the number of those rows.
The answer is 18.7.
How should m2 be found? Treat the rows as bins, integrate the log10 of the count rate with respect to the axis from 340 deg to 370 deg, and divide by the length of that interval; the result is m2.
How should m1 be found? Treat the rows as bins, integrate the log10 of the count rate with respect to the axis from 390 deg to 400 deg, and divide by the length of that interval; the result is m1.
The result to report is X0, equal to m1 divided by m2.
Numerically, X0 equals 0.99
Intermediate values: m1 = 1.30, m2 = 1.31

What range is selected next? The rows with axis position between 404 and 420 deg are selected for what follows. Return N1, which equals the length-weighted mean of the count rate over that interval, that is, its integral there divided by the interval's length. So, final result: 19.0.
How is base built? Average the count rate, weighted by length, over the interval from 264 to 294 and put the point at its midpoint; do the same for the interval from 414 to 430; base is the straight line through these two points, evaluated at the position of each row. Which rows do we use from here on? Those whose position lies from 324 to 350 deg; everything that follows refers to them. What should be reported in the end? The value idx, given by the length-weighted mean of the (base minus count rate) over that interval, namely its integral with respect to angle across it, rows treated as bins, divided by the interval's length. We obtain -0.9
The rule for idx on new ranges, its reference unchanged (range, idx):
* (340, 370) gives -1.5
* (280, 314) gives 0.5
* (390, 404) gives -0.9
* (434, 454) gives 0.8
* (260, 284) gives -0.3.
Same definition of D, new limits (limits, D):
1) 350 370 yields 209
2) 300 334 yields 324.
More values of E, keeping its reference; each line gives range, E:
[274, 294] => 0.02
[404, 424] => 0.01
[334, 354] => -0.04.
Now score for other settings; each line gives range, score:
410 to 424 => 19.2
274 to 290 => 19.1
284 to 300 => 18.3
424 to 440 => 18.4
